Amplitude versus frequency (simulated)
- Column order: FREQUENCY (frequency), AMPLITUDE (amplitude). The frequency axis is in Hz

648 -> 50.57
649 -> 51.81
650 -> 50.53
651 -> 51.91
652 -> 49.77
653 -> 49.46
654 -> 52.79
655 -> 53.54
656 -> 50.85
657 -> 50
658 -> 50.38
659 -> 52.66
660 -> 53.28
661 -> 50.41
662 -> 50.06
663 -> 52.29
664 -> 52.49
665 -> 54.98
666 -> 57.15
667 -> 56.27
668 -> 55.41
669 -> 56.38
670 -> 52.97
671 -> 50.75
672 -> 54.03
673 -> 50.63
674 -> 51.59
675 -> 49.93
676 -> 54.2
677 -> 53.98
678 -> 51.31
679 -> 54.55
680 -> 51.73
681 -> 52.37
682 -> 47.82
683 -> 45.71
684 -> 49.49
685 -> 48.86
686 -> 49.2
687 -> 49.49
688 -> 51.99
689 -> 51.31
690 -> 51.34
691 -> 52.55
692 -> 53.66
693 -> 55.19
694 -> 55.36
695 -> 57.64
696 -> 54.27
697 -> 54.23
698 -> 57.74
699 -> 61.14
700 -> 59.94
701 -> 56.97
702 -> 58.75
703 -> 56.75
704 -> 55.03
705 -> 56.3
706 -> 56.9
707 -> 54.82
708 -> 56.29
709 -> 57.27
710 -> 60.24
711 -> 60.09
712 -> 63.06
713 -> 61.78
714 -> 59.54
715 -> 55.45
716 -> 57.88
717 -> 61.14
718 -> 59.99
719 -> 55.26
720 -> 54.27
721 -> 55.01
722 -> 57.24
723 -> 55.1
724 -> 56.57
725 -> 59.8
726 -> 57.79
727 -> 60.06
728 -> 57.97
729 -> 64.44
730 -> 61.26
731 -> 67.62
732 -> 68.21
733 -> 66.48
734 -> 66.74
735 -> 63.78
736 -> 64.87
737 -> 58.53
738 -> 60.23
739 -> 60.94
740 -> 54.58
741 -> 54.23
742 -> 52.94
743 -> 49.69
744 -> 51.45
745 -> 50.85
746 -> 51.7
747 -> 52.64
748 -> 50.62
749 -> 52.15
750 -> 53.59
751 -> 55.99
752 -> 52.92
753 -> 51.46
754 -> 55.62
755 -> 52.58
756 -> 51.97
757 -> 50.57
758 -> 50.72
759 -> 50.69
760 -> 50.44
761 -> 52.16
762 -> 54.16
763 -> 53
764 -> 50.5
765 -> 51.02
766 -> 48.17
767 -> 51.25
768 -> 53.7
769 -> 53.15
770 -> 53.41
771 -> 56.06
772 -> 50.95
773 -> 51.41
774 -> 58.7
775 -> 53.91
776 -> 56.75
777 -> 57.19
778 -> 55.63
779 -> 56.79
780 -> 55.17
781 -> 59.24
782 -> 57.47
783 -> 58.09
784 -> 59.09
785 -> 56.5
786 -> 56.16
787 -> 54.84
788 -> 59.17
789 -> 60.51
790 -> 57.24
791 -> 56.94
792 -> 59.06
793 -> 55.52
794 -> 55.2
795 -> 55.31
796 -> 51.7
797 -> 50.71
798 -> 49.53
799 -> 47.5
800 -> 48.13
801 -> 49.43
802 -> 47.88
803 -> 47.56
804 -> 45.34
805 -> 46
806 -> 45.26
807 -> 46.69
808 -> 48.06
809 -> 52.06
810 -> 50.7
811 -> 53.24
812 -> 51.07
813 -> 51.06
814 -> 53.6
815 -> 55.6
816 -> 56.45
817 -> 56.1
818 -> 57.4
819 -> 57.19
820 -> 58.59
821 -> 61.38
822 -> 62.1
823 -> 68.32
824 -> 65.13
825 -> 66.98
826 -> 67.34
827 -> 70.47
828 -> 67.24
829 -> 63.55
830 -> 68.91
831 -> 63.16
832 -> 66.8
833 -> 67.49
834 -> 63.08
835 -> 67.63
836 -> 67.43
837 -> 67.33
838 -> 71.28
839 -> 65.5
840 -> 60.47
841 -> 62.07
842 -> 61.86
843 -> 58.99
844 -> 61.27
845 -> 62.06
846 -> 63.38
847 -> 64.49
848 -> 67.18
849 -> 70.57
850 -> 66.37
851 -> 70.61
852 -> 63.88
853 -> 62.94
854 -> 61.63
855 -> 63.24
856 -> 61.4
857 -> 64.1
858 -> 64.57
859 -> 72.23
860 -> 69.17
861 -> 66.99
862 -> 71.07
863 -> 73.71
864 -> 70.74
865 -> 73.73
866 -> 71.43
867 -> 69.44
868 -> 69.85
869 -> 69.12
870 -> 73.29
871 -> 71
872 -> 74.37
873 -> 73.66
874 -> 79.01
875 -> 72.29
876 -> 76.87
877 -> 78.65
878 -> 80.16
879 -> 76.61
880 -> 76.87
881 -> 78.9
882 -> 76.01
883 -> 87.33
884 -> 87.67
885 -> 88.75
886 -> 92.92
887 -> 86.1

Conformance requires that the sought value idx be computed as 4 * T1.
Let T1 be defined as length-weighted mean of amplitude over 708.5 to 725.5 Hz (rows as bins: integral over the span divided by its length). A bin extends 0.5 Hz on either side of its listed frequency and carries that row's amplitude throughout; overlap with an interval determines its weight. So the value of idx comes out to 233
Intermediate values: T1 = 58.2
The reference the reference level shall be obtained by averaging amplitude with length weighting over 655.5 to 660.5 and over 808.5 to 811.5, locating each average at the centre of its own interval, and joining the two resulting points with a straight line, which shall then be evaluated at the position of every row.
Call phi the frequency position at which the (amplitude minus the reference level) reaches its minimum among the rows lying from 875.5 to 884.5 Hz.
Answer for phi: 882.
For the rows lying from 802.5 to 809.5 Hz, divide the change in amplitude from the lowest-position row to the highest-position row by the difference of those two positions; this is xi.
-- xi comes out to 0.75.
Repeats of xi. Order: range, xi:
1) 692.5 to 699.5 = 0.99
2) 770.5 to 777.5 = 0.19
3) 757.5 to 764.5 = -0.04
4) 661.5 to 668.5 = 0.89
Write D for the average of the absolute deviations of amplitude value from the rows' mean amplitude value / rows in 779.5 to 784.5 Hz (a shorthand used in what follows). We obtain 1.2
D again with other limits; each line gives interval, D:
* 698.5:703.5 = 1.5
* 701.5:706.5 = 0.9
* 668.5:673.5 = 1.8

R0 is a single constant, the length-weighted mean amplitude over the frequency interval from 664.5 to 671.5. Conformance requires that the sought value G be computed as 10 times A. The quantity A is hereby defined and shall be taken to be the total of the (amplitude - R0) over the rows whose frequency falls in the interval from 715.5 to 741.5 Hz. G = 1340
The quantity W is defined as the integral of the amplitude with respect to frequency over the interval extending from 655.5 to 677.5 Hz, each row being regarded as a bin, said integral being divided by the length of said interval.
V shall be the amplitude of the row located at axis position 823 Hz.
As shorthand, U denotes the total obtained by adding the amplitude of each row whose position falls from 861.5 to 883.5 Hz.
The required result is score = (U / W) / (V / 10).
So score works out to 4.6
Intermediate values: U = 1644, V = 68.32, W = 53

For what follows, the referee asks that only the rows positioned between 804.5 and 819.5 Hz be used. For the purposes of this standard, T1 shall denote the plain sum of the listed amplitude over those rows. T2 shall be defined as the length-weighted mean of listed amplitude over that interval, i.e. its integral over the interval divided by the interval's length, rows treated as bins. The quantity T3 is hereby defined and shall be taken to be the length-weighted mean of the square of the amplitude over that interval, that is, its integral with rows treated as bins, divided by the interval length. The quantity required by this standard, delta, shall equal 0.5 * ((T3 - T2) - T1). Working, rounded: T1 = 780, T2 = 52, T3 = 2723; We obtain 945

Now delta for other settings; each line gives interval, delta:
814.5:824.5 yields 1469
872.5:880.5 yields 2604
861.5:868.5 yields 2266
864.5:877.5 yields 2177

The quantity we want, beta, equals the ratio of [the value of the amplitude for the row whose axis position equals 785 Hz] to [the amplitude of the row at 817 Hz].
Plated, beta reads 1.01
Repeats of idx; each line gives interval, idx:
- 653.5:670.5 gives 212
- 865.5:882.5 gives 298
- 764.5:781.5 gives 217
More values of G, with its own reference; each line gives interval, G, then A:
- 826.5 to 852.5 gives 2771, 277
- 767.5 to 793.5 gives 367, 37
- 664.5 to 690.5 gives -725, -73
